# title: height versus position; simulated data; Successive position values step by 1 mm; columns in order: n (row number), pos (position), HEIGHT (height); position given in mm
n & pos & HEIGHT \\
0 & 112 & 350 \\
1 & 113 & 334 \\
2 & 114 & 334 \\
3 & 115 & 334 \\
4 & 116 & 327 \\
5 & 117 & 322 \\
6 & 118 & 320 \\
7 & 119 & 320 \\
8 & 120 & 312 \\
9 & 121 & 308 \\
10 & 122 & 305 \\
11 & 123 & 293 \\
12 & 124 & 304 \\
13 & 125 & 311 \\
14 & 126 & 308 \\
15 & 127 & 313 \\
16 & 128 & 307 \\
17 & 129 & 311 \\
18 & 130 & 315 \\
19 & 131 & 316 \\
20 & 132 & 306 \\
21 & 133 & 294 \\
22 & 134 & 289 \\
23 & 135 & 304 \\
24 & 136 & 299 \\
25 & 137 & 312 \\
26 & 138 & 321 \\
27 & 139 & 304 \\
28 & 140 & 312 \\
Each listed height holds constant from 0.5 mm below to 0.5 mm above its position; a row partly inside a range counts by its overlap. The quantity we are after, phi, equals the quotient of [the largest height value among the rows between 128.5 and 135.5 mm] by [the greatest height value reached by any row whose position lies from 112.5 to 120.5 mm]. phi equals 0.95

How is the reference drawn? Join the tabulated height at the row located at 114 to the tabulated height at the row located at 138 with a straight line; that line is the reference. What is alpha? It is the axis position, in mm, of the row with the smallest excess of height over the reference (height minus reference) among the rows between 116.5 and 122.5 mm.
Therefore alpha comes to 122 mm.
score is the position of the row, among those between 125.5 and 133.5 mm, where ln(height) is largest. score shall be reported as 131 mm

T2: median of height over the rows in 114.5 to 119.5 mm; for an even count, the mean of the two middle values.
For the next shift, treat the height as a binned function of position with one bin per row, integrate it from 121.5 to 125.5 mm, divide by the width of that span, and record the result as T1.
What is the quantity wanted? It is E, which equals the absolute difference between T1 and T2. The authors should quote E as 19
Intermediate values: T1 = 303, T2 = 322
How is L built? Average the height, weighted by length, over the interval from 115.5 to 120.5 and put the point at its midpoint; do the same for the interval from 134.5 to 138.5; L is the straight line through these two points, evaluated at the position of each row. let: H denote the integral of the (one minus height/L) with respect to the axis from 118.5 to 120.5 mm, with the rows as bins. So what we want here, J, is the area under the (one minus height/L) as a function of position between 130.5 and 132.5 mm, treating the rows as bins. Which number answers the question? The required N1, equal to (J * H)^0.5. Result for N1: 0.012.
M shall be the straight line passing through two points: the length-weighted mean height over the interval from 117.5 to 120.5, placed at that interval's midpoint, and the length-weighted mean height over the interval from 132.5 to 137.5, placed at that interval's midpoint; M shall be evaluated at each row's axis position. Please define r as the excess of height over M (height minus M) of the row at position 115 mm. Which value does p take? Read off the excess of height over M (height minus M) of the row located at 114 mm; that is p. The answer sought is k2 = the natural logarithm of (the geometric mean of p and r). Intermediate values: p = 11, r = 12.2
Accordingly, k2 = 2.5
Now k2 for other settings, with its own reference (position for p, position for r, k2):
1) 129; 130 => 1.9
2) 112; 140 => 3.1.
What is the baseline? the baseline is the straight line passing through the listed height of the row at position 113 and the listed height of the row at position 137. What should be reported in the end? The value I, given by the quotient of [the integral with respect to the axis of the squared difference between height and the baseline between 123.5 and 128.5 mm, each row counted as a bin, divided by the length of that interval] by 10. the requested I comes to 19.6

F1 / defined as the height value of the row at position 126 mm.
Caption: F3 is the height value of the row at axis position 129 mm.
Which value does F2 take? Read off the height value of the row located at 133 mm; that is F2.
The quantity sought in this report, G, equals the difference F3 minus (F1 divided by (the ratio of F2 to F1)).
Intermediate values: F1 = 308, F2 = 294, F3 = 311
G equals -12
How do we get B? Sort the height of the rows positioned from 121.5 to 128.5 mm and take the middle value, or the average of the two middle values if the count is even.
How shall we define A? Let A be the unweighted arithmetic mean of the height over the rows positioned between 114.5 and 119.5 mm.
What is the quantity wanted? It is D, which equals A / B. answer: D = 1.06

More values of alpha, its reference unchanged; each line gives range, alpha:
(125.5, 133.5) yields 133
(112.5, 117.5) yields 117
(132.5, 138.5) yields 134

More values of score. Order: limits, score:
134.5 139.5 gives 138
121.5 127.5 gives 127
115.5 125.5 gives 116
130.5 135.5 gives 131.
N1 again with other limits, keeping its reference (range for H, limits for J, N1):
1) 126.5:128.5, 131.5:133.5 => 0.046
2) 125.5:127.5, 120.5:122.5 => 0.046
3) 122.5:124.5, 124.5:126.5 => 0.067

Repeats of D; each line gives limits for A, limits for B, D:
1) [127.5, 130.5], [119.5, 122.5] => 1.01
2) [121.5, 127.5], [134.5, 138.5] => 0.99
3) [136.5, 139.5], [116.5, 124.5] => 1.01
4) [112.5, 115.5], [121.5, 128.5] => 1.09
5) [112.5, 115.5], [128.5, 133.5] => 1.07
